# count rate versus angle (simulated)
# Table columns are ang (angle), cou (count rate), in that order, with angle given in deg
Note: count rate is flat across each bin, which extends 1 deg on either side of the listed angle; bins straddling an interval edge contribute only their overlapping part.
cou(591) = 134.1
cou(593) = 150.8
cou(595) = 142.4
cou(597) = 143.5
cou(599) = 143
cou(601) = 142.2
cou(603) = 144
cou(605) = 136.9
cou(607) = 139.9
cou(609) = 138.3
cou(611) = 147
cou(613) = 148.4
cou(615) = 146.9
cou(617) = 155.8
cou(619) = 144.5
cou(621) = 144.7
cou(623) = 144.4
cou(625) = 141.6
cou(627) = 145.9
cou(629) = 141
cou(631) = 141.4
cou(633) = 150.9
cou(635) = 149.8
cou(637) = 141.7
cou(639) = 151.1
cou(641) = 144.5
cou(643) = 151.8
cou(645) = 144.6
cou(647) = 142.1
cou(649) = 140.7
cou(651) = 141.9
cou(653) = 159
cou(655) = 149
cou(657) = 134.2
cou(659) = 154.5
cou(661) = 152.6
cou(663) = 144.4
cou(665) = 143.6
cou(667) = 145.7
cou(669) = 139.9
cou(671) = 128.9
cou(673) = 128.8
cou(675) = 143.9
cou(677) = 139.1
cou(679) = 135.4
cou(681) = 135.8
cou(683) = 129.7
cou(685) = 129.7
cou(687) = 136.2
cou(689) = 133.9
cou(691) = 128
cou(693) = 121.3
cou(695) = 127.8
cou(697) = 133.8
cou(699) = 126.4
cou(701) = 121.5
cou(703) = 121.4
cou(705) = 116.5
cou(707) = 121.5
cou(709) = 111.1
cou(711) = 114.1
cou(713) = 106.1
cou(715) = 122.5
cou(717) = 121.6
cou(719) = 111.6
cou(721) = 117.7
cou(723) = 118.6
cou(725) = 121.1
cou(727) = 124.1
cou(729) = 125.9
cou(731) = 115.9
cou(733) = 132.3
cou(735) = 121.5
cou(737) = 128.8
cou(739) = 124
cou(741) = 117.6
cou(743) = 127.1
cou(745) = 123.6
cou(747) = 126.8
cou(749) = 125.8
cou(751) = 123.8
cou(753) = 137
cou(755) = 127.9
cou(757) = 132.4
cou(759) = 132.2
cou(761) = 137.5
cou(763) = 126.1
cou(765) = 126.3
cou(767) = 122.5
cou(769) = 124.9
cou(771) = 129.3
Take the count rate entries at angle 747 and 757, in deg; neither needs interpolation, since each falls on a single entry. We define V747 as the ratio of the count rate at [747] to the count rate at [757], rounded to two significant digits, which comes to 0.96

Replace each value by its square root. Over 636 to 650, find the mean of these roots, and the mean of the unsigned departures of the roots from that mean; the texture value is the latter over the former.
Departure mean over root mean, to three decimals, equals 0.012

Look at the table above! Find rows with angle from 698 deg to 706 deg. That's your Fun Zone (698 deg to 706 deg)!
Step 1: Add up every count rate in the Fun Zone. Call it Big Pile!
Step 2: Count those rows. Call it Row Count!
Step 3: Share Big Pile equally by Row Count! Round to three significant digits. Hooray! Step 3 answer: 121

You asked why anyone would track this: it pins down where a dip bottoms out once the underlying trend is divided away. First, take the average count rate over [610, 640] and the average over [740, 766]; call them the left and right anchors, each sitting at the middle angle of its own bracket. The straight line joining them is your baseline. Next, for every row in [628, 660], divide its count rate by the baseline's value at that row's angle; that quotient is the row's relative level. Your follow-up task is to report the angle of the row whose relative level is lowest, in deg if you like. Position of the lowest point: 657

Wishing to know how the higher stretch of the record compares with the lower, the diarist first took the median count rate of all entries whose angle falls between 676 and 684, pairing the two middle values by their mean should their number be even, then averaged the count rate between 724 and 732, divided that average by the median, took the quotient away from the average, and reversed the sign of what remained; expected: -121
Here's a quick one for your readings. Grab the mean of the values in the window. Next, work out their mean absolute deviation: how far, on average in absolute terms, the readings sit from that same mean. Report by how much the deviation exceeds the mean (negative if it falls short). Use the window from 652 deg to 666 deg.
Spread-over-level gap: -142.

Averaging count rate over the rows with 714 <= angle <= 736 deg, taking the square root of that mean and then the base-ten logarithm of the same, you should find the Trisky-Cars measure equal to 1.04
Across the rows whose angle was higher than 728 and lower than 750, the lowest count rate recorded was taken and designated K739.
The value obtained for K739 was 115.9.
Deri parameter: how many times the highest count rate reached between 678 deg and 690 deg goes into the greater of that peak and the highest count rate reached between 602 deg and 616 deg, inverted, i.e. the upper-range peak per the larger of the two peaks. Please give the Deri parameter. 0.92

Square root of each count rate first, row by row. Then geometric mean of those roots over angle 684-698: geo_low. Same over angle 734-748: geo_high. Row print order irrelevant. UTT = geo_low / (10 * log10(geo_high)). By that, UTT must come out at 1.09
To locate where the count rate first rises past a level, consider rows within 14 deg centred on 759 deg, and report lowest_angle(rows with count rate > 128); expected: 753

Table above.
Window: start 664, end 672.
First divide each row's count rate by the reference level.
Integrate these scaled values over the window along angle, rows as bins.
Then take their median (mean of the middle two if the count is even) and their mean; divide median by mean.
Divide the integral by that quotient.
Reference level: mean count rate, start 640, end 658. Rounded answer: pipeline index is 7.6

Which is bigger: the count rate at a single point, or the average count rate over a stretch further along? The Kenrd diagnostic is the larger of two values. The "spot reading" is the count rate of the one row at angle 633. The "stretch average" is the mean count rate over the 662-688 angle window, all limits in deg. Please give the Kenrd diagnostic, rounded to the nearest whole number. 151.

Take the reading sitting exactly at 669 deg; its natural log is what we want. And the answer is 4.94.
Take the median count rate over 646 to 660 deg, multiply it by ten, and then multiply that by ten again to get 14210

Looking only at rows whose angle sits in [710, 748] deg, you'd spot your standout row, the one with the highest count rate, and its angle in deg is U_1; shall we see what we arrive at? 733 deg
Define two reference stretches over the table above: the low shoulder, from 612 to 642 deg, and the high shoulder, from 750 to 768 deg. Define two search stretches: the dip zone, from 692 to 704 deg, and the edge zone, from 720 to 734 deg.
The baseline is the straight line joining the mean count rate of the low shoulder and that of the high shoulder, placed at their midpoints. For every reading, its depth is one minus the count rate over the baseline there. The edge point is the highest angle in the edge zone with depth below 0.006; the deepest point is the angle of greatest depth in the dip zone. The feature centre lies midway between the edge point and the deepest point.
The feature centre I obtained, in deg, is 713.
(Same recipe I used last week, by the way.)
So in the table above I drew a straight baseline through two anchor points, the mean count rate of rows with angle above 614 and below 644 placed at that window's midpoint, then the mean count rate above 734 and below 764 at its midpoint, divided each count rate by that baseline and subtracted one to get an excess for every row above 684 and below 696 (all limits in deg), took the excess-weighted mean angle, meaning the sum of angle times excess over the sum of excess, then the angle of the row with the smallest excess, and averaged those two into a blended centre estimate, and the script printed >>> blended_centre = 692.1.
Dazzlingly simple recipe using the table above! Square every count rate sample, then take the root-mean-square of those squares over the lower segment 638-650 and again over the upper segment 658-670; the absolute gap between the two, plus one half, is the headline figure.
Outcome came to 314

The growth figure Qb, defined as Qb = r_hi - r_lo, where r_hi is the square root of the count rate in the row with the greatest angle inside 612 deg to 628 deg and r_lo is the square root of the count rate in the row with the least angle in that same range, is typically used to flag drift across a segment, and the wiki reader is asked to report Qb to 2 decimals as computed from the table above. -0.10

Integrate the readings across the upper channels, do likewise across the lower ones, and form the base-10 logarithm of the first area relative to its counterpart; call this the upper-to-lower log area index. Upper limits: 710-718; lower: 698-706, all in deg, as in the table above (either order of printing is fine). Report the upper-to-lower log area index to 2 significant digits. -0.020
